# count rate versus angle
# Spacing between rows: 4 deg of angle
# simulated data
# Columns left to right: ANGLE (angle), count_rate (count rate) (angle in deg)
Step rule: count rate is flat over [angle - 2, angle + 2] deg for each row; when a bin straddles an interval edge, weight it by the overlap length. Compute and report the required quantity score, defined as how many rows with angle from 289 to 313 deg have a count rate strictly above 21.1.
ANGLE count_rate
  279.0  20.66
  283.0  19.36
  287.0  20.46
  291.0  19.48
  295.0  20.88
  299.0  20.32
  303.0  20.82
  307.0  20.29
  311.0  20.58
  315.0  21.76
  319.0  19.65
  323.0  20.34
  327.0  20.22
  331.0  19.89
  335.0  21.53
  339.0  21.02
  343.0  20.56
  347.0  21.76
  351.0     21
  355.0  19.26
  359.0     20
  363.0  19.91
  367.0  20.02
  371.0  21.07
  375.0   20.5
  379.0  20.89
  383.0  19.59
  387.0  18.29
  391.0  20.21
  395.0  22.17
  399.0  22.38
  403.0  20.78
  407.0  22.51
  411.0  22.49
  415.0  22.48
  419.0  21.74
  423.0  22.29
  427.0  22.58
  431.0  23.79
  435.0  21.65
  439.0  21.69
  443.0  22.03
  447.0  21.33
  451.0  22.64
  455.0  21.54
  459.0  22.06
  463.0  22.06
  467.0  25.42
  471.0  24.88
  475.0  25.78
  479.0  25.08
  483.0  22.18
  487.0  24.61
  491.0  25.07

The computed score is 0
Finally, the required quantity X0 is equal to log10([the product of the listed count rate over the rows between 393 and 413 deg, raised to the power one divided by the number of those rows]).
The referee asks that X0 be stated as 1.34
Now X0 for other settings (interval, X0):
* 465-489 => 1.39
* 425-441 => 1.35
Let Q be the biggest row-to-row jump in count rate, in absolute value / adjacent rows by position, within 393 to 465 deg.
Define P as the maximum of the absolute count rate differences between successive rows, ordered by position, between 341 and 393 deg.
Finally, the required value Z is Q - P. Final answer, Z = 0.2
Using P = 1.92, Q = 2.14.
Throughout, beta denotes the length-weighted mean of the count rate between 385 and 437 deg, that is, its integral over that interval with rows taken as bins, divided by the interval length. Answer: 21.8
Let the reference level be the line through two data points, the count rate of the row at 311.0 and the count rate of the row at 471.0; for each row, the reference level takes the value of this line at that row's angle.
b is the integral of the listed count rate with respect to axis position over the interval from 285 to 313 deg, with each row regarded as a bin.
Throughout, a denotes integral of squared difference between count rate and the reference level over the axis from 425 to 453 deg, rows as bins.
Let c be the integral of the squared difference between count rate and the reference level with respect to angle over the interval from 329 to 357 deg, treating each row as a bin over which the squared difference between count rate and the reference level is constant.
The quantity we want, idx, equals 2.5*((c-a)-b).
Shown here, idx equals -1612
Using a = 110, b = 571.3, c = 37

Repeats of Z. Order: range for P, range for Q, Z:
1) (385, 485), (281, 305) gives -2.0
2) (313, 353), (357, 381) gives -1.1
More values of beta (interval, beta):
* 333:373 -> 20.6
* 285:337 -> 20.5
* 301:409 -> 20.6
